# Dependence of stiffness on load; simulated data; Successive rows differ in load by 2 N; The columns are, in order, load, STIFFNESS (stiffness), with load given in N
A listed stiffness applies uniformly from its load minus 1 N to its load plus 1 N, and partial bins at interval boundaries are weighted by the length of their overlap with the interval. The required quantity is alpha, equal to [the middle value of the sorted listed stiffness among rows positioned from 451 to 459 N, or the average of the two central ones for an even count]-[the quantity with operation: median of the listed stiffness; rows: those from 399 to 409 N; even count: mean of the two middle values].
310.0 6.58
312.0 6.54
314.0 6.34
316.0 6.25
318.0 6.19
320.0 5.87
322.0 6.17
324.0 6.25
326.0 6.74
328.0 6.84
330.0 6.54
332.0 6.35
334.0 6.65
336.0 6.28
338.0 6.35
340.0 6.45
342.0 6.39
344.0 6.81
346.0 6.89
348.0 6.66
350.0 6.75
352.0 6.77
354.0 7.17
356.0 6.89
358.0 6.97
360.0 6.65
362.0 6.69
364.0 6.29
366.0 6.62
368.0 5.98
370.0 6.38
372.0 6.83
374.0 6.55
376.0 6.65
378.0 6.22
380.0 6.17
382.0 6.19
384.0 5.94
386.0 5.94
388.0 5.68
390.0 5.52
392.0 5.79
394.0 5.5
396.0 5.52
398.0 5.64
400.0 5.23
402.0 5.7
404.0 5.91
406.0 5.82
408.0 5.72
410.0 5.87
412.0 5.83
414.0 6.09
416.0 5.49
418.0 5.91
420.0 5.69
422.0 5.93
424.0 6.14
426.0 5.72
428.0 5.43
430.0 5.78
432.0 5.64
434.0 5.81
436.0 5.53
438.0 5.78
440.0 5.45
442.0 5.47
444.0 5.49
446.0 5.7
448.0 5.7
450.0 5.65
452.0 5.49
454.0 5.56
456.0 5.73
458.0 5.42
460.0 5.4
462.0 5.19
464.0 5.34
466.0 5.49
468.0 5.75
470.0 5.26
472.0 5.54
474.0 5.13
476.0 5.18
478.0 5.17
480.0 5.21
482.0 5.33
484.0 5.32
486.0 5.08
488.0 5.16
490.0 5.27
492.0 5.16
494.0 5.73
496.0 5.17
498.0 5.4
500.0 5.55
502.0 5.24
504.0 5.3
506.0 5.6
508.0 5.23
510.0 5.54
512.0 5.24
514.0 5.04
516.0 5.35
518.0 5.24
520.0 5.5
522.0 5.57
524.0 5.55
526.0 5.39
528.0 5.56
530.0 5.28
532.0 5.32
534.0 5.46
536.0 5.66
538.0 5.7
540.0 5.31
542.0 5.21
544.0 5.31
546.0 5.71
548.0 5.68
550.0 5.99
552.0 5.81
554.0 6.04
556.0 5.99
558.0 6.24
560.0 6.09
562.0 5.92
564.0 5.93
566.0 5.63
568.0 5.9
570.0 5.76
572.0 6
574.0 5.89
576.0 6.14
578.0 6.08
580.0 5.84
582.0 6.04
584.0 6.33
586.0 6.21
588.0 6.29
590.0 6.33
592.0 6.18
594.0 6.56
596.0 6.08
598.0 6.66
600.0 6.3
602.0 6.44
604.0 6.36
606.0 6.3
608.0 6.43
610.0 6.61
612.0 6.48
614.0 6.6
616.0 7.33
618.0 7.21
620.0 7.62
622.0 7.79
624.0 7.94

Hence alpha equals -0.2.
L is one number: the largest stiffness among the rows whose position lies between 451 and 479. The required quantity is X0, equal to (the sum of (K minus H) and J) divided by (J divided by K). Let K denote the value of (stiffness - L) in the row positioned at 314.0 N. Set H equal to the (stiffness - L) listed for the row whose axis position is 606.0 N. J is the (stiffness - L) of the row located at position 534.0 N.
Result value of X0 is 0.5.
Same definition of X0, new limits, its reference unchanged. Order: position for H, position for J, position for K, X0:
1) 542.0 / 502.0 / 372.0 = -2.4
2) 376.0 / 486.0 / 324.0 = 0.8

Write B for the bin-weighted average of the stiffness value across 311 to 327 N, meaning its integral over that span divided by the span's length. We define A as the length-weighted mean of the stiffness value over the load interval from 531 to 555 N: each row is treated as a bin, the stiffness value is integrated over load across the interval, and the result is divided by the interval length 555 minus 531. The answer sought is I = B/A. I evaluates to 1.12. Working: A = 5.60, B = 6.3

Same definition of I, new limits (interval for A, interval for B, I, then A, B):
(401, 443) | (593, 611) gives 1.12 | 5.75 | 6.4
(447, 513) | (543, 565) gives 1.09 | 5.38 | 5.9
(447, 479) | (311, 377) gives 1.20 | 5.44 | 6.5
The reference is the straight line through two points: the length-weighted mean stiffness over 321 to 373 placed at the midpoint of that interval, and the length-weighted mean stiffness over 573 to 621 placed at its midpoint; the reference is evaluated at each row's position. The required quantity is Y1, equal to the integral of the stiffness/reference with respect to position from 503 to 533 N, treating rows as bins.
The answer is 25 N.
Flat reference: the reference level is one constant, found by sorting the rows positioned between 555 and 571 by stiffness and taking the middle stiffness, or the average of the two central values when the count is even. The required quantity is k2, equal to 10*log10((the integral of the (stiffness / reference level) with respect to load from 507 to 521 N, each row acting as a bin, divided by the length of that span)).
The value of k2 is -0.5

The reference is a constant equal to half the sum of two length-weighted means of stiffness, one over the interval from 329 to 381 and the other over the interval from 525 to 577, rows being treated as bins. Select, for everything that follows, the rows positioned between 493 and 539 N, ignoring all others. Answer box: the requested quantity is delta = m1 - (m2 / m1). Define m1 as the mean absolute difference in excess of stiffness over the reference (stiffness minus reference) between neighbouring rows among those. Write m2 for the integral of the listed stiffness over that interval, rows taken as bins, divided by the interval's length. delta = -25.8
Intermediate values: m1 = 0.209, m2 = 5.4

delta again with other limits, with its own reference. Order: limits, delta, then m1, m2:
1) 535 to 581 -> -31.7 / 0.183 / 5.8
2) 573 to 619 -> -28.3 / 0.224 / 6.4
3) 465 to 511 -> -22.9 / 0.230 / 5.3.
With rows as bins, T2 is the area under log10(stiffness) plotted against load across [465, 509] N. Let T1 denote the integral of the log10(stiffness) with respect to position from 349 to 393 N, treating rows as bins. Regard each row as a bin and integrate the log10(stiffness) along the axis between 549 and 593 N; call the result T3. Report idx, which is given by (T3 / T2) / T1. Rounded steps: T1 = 35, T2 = 32.0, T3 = 34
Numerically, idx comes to 0.0303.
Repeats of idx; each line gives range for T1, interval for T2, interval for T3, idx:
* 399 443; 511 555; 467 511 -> 0.0295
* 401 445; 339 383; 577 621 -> 0.0297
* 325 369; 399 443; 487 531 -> 0.0267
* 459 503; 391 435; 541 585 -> 0.0318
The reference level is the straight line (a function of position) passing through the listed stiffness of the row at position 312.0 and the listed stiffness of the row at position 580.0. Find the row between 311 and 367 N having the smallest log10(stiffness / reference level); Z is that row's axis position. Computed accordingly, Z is 320.0 N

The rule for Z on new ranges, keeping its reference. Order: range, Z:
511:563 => 514.0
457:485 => 474.0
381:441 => 400.0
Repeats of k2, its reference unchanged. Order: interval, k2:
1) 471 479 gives -0.5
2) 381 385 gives 0.1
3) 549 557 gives 0.0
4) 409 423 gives -0.1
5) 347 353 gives 0.6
